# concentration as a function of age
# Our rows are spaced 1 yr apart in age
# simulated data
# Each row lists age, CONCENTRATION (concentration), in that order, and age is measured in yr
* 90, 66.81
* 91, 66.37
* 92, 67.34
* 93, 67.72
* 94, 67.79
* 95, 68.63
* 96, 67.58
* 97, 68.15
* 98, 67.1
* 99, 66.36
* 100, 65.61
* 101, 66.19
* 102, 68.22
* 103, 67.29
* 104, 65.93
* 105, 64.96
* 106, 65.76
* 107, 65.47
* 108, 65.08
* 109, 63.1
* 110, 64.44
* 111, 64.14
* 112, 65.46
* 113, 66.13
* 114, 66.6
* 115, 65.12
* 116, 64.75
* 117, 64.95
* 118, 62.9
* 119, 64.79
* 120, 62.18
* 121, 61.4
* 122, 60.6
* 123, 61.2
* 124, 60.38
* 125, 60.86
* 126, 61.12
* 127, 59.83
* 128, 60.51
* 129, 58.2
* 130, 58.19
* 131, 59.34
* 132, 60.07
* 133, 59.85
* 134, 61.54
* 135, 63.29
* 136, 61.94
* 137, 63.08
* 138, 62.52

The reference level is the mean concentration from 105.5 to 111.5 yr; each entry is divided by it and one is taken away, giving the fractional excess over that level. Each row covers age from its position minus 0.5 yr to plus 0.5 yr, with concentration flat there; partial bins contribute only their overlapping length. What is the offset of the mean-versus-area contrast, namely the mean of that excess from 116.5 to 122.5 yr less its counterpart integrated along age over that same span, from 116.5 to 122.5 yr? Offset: 0.1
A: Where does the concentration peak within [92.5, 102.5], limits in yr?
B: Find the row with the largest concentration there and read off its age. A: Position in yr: 95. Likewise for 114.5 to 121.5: 115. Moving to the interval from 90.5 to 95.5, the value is 95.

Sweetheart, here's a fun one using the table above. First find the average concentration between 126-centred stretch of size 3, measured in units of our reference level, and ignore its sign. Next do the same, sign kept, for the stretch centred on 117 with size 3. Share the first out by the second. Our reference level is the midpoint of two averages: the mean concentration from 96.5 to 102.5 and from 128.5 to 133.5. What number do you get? 0.94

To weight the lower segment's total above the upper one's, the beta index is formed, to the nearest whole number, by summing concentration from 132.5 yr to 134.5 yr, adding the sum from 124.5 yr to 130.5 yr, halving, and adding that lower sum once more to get 599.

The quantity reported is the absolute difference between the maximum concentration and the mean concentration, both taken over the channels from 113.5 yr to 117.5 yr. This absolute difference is 1.2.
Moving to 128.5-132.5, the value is 1.1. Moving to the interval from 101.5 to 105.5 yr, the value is 1.6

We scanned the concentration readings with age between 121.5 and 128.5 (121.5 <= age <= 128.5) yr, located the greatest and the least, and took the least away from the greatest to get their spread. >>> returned 1.4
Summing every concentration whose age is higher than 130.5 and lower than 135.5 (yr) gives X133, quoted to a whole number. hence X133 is 304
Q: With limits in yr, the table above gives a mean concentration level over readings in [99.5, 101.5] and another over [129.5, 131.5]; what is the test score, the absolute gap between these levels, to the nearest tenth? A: 7.1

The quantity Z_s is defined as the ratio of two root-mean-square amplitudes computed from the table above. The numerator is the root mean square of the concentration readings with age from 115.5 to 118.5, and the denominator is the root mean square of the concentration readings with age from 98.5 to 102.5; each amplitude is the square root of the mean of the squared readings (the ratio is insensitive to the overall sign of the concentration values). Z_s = 0.964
